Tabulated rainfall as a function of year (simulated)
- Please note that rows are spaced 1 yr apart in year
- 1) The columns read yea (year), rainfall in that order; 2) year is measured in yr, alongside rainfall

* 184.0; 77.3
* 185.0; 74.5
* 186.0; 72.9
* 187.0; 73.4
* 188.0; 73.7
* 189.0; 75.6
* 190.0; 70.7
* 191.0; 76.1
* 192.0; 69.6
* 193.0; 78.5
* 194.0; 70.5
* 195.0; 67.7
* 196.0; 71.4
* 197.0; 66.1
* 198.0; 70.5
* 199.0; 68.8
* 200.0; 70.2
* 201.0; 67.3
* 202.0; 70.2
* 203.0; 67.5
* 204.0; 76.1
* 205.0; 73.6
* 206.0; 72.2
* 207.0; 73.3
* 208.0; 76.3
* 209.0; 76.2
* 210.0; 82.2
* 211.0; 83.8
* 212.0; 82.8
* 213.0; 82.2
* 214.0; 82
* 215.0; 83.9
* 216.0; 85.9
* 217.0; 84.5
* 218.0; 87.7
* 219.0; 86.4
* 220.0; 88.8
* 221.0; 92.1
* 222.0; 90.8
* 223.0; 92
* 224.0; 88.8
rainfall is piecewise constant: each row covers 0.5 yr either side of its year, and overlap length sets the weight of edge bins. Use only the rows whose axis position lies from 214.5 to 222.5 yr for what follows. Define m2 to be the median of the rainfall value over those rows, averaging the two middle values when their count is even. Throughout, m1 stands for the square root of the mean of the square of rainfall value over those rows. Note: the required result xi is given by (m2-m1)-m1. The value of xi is -88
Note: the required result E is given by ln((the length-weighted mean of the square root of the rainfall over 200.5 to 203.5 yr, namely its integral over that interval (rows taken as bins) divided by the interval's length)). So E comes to 2.11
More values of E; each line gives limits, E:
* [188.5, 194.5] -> 2.15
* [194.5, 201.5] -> 2.12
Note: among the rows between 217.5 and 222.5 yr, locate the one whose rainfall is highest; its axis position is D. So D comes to 221.0 yr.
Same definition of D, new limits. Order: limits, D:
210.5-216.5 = 216.0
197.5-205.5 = 204.0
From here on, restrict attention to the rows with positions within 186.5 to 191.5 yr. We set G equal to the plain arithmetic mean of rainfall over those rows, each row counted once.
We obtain 74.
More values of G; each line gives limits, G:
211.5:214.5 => 82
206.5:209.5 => 75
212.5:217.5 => 84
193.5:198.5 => 69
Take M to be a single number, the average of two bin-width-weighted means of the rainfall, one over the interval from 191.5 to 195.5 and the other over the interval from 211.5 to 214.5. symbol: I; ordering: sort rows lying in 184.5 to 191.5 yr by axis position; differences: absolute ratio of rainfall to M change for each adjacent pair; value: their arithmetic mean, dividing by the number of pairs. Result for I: 0.032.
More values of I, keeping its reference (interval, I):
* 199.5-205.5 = 0.051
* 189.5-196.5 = 0.076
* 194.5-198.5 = 0.058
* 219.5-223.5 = 0.025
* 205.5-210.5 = 0.033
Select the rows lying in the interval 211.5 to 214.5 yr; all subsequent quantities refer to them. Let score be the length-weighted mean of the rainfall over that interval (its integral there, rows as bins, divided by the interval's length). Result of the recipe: 82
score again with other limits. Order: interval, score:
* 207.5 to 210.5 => 78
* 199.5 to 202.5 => 69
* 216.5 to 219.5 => 86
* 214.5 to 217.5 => 85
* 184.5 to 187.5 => 74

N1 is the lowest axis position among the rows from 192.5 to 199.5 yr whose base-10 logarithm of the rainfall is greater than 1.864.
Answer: 193.0 yr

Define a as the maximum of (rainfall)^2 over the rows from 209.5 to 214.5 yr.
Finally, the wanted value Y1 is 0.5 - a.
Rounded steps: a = 7022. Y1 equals -7022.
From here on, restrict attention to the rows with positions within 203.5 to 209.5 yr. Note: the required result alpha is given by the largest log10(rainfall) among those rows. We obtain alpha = 1.88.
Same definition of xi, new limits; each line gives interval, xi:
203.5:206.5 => -74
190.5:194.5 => -74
